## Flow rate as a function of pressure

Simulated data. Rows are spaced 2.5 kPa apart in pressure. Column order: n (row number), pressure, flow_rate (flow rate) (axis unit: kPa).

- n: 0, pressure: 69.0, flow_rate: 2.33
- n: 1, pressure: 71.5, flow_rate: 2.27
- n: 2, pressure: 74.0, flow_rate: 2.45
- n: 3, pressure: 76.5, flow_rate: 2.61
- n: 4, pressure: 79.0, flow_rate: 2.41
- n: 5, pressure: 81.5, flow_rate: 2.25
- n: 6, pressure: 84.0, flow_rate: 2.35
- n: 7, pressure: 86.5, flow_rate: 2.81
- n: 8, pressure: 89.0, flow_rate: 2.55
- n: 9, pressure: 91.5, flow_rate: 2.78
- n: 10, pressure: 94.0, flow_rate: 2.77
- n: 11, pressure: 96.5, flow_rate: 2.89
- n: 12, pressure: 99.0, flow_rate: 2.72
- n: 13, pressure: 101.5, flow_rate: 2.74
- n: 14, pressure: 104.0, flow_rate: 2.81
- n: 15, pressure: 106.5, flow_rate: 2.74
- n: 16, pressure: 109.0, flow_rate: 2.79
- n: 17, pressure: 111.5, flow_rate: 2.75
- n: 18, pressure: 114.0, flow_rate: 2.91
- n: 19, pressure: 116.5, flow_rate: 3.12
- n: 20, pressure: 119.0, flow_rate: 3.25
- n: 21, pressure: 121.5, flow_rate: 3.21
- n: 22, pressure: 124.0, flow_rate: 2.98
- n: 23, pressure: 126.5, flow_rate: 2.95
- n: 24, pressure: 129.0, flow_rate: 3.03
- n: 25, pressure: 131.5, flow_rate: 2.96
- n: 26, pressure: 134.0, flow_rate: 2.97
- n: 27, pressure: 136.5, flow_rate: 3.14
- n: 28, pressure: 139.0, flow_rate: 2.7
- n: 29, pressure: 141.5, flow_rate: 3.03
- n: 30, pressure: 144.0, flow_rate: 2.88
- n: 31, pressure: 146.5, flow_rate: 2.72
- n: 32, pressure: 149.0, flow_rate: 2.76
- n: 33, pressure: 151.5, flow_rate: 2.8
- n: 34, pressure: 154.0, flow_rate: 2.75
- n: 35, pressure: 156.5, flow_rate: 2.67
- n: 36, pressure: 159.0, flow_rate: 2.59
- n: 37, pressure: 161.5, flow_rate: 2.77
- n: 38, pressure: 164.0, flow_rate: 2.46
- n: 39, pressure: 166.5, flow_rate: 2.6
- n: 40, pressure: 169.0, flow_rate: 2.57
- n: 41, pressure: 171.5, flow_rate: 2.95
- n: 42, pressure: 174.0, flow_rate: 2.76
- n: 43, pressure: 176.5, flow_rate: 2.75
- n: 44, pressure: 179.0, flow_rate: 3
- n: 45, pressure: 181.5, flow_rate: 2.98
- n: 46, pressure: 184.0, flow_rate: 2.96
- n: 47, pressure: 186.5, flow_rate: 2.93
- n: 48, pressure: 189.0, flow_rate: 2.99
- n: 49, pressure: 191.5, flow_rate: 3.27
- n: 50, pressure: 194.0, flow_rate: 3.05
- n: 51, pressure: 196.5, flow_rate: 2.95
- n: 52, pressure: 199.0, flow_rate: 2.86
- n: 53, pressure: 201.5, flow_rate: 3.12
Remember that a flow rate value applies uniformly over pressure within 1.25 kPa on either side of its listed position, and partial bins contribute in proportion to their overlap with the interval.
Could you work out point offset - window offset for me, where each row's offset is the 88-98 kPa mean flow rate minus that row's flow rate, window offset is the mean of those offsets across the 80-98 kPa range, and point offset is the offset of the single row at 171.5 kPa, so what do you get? -0.32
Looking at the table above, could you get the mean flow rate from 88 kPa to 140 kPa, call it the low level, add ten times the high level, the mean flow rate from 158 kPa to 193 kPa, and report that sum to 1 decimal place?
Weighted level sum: 31.2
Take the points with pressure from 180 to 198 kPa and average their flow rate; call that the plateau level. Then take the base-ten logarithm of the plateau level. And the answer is 0.48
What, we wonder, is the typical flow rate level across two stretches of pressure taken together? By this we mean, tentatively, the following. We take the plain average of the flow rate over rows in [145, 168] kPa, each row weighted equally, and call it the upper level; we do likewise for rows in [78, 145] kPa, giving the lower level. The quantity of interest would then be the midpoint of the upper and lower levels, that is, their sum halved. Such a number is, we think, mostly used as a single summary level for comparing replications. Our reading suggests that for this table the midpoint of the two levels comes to 2.76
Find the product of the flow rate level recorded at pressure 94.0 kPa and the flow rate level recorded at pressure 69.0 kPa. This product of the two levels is 6.5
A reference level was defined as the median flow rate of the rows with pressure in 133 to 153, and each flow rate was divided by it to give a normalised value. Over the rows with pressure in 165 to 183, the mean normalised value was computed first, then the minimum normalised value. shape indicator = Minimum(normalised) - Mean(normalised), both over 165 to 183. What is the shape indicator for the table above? -0.081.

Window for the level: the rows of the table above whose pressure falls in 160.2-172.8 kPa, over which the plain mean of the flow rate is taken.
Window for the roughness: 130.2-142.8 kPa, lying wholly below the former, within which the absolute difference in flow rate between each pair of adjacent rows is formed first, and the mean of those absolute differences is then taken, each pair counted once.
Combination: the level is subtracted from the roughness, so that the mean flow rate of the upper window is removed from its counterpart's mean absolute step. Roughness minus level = -2.4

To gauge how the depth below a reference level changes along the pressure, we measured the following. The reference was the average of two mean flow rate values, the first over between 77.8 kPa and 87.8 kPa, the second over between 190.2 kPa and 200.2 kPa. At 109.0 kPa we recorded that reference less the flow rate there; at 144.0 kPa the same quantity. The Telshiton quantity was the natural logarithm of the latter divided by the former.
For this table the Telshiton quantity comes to 1.1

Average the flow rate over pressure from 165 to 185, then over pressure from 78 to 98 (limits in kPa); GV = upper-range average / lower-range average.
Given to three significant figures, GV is 1.08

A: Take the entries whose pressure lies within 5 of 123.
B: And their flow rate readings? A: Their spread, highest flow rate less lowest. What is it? 0.30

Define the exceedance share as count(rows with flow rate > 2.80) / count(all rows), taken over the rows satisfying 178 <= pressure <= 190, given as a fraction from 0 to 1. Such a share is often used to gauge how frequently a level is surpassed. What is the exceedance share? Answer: 1.0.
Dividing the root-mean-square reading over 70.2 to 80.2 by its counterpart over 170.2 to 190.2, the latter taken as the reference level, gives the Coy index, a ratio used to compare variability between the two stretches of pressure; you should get 0.84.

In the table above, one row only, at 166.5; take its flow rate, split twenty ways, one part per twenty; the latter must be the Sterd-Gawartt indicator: 0.130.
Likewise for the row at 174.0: 0.138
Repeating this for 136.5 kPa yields 0.157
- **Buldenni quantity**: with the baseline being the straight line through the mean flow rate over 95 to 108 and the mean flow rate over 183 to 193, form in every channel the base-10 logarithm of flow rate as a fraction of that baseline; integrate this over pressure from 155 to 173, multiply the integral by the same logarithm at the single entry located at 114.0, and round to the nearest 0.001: -0.012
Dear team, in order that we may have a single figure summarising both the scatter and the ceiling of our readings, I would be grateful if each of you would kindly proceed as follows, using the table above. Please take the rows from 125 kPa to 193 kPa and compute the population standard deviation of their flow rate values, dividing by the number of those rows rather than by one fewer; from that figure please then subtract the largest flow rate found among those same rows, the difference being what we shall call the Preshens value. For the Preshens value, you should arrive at -3.08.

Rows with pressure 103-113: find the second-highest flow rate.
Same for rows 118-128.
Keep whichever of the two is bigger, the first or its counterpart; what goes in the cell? 3.21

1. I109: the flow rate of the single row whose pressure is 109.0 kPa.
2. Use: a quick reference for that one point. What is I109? 2.79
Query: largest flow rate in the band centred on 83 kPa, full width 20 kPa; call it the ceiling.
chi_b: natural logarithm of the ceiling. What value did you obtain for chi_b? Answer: 1.03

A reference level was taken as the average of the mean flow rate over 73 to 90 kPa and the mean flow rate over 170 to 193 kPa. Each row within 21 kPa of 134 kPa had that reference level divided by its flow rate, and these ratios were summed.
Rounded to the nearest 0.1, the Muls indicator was 15.7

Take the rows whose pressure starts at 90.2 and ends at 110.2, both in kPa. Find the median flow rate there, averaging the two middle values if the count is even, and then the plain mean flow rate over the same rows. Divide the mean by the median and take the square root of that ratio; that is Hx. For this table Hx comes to 1.001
